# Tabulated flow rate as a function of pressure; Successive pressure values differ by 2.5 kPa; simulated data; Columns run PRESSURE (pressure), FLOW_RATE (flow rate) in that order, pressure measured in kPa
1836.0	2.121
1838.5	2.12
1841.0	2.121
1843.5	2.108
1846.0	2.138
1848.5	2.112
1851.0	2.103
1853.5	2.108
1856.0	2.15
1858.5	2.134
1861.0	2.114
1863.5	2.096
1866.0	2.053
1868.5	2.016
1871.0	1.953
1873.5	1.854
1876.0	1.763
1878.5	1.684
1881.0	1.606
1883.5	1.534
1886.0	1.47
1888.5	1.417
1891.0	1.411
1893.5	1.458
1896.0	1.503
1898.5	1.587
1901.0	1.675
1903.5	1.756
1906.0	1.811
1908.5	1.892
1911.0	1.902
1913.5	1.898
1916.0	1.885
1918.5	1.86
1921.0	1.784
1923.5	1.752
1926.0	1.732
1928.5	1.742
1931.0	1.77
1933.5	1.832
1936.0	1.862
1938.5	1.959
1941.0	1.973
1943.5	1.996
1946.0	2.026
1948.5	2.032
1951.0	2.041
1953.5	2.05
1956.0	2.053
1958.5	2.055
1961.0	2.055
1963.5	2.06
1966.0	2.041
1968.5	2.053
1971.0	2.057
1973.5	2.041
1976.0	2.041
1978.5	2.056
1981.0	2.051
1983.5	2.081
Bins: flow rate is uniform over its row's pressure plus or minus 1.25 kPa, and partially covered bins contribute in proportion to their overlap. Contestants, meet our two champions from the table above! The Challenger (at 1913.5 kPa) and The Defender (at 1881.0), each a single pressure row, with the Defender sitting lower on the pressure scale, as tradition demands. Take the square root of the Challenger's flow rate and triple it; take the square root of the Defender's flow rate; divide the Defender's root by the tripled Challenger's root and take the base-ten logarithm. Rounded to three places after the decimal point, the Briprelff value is -0.513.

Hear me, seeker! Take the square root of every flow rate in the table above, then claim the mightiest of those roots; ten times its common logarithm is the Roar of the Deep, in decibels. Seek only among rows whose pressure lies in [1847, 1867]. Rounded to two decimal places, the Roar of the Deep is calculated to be 1.66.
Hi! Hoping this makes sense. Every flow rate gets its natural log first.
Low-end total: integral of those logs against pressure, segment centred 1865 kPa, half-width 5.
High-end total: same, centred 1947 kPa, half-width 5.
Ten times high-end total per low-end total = 9.7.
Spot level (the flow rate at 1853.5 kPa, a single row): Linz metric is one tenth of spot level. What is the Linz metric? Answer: 0.211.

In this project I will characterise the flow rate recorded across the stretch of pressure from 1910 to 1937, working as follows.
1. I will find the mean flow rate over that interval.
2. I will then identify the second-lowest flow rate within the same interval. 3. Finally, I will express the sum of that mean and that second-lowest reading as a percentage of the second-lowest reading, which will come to 204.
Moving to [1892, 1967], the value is 224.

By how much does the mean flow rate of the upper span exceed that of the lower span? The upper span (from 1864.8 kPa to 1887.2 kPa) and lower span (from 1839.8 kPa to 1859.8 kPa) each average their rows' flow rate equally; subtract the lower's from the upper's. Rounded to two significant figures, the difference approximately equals -0.35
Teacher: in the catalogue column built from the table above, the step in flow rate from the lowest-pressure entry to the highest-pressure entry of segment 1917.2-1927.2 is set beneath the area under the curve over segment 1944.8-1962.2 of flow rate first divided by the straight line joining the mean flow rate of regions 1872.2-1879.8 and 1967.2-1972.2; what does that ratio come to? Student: -139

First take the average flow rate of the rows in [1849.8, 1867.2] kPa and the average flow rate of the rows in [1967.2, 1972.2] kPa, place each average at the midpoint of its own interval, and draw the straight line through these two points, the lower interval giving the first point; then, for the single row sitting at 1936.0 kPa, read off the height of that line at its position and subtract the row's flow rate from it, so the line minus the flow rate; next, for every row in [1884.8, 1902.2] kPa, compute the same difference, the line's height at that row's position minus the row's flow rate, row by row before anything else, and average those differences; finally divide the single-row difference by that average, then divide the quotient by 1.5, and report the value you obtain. 0.24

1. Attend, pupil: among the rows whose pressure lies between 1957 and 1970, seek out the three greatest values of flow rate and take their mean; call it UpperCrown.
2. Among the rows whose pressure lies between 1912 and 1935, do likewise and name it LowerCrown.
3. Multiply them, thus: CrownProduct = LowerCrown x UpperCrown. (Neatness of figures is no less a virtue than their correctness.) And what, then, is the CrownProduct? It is 3.87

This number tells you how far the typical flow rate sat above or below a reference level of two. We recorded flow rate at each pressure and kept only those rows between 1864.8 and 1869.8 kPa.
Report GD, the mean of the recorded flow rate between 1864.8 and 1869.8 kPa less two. 0.03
